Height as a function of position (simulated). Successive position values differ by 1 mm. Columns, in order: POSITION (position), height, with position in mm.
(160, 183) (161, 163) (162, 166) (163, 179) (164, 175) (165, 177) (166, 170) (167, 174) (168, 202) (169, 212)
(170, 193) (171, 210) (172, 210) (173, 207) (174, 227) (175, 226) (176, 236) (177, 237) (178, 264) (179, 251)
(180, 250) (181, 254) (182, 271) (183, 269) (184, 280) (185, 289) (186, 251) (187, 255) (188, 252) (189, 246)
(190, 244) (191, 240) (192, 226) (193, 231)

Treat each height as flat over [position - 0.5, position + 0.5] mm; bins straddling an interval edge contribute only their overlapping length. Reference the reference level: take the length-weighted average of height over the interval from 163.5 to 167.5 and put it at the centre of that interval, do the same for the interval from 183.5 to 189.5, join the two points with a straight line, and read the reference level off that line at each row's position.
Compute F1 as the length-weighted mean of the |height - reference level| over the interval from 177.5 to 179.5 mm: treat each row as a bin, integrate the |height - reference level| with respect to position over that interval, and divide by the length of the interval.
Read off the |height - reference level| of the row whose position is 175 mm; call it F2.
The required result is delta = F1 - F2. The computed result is 17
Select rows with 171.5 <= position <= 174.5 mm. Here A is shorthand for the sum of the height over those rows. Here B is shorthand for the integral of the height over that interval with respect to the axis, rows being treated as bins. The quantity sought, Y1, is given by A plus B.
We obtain 1288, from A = 644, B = 644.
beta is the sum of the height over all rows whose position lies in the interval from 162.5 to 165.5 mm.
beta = 531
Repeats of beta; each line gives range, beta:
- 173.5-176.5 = 689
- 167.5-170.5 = 607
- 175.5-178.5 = 737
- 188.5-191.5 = 730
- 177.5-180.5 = 765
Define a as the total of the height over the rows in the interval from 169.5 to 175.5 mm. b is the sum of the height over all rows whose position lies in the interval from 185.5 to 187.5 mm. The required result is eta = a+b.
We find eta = 1779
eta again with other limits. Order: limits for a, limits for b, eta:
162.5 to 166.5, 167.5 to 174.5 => 2162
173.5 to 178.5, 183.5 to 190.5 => 3007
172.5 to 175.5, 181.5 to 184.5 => 1480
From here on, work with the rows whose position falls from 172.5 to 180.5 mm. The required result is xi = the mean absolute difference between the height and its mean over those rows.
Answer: 13.31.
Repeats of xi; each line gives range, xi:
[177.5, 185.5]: 11.25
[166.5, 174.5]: 11.03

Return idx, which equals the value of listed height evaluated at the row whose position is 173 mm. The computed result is 207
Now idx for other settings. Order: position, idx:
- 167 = 174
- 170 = 193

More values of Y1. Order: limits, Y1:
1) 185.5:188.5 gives 1516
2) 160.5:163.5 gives 1016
